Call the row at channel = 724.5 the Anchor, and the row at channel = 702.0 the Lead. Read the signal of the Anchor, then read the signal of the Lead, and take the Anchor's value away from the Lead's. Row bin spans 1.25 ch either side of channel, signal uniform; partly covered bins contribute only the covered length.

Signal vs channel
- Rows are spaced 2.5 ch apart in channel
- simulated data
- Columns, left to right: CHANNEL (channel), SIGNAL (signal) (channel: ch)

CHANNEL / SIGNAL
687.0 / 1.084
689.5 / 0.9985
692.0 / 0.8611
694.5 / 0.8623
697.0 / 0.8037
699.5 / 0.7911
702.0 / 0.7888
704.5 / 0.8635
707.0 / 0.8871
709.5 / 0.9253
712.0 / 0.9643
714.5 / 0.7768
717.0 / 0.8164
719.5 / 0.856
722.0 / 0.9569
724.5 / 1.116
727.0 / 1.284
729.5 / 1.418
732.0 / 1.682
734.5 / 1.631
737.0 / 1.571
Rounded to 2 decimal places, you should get -0.33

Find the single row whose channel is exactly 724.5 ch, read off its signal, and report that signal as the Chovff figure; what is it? 1.116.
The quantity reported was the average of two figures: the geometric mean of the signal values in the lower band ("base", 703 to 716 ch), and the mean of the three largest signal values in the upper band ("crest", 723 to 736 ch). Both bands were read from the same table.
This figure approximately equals 1.23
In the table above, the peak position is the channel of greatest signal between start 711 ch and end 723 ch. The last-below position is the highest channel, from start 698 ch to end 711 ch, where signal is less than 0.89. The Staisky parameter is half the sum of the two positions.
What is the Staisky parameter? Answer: 709.5 ch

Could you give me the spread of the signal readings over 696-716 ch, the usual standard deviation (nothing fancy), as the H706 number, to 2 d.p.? 0.07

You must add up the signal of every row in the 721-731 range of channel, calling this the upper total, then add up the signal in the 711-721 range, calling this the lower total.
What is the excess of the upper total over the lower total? 1.4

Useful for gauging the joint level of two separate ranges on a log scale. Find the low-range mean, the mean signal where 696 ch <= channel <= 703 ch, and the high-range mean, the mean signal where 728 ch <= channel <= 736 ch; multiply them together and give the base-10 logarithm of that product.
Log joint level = 0.10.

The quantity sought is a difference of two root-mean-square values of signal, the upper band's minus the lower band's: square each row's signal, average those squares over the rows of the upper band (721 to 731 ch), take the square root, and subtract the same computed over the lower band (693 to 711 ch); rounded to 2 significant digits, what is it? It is 0.36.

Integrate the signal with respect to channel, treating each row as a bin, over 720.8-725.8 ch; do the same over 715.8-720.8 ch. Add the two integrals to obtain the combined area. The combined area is 9.4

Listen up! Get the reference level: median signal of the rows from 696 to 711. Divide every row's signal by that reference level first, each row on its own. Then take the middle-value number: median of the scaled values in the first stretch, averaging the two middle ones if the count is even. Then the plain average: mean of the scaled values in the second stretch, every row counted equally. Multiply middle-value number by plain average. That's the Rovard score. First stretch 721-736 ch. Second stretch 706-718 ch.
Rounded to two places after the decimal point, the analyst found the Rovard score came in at 1.70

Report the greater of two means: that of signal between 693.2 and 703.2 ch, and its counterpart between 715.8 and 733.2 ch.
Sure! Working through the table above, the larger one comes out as 1.16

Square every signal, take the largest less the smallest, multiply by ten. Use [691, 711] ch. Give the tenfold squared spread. 2.3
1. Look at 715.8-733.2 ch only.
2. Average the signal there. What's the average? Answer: 1.16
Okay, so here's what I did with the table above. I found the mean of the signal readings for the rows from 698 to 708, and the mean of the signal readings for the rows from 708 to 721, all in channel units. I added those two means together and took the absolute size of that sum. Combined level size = 1.70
